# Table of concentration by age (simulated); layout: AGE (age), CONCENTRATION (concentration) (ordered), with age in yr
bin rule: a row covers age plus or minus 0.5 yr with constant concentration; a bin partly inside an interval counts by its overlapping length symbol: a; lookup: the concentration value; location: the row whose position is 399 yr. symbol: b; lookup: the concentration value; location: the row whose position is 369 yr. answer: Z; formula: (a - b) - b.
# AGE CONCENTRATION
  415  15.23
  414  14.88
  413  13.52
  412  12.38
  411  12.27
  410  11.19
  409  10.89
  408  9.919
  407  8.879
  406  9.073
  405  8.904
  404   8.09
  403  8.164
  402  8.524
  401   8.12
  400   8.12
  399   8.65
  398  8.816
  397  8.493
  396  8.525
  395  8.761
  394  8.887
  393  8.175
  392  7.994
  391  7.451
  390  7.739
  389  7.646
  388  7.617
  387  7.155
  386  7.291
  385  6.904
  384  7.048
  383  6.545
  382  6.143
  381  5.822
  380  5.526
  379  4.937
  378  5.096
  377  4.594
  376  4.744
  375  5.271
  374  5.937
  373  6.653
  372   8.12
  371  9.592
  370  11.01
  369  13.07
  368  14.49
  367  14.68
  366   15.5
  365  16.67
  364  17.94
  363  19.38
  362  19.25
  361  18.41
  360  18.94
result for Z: -17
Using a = 8.65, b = 13.07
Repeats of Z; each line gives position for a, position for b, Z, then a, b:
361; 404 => 2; 18.41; 8.09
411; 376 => 3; 12.27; 4.744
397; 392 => -7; 8.493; 7.994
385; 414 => -23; 6.904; 14.88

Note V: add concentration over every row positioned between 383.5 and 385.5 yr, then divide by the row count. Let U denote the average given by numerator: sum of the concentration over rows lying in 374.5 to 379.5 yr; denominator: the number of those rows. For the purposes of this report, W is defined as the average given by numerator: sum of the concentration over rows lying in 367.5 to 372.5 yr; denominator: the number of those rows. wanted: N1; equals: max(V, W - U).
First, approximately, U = 5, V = 7.0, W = 11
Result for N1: 7.0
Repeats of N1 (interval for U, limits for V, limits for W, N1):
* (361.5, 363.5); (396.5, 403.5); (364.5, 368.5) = 8.4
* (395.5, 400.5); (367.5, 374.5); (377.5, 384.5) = 9.8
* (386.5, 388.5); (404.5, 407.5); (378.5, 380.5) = 9.0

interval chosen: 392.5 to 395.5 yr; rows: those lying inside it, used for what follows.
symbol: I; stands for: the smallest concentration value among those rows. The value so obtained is 8.175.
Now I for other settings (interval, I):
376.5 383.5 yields 4.594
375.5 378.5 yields 4.594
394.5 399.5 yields 8.493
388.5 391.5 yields 7.451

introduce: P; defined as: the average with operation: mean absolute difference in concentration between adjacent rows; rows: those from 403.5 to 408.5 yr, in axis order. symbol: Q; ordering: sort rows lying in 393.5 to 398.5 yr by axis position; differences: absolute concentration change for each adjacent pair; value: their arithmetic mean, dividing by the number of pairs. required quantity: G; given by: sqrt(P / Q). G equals 1.76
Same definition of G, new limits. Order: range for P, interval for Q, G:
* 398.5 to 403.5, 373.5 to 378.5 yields 0.84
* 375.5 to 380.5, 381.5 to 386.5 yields 0.99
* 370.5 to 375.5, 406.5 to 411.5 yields 1.13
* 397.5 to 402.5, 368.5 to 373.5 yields 0.41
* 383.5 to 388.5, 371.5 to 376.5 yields 0.58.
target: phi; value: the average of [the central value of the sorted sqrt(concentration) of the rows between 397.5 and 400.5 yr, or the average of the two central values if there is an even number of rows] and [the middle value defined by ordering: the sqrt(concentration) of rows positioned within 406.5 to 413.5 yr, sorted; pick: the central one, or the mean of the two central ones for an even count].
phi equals 3.1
